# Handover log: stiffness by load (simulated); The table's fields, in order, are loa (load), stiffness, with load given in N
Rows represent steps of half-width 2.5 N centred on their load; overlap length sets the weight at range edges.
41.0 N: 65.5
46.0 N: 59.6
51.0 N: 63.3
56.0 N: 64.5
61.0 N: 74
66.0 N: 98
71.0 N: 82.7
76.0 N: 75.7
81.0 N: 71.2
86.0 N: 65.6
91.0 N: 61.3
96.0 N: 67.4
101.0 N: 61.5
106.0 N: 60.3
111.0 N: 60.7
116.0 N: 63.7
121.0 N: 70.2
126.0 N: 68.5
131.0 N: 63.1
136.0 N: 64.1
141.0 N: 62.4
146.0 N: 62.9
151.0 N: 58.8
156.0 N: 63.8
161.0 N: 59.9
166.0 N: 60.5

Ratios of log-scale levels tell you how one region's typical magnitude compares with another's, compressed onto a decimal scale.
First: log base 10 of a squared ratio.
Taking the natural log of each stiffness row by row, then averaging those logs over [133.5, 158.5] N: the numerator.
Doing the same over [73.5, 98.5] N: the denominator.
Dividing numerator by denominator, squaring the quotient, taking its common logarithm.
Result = -0.018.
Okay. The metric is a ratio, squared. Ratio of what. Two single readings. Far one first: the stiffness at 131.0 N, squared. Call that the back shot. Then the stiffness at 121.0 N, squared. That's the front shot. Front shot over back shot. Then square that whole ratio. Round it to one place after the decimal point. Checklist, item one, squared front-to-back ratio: 1.5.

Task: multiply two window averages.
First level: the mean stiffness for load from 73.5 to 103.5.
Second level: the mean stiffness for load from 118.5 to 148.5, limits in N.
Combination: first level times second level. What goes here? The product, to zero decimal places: 4376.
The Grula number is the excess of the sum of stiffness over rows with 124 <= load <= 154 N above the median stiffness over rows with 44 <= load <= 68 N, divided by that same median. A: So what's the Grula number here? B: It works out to 5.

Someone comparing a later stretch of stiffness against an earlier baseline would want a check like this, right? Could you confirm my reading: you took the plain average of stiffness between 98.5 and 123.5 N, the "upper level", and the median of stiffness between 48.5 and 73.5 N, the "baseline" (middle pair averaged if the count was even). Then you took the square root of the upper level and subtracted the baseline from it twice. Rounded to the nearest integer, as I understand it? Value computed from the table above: -140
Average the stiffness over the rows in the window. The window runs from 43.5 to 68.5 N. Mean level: 71.9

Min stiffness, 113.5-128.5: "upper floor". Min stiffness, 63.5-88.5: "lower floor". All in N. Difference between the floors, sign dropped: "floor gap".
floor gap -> 1.90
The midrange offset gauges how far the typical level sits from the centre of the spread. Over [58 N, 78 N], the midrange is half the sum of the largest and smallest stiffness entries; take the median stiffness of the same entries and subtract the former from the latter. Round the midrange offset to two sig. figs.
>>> -6.8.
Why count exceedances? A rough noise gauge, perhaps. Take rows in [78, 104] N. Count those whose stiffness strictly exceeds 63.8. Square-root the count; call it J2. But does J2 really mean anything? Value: 1.7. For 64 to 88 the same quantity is 2.2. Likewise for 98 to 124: 1.0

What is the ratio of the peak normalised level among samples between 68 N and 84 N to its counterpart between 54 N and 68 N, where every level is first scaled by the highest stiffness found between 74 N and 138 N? 0.84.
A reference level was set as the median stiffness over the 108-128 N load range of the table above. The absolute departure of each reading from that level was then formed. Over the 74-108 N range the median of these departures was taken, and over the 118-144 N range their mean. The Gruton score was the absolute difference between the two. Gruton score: 1.8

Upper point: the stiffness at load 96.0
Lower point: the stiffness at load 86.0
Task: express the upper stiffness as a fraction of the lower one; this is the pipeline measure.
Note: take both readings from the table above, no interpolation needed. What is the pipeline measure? 1.03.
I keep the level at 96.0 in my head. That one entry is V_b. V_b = 67.4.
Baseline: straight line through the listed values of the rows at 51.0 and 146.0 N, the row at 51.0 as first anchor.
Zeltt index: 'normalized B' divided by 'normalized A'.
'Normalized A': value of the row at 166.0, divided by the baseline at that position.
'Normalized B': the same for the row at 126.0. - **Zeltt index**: 1.13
